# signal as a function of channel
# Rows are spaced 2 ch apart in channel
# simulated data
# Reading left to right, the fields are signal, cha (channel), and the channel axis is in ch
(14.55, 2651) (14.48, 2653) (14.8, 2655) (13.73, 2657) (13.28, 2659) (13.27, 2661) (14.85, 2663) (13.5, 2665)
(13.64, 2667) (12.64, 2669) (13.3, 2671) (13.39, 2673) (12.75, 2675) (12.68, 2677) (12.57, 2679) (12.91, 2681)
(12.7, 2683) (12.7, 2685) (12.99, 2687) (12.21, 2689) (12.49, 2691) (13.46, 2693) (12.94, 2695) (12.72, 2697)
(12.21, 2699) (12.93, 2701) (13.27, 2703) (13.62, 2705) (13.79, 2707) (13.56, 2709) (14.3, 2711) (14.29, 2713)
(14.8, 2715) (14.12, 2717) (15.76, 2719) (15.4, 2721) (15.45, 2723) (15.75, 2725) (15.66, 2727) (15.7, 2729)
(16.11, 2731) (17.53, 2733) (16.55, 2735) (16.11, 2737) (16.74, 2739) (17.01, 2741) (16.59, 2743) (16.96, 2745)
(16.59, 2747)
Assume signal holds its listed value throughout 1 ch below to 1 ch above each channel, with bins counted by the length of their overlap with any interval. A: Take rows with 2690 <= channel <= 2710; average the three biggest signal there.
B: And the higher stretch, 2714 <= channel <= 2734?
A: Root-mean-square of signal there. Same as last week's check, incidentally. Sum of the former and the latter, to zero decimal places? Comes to 29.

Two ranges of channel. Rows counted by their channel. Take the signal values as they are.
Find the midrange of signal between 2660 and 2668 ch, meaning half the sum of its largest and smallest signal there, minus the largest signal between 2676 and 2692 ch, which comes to 1.1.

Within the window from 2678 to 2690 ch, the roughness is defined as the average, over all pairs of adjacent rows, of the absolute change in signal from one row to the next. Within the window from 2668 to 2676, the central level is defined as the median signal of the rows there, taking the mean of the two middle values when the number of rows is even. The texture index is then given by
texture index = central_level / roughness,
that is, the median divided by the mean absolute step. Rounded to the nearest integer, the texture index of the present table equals 40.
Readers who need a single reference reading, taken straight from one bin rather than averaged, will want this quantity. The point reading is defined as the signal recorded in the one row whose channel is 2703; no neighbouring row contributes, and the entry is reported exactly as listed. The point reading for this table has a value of 13.27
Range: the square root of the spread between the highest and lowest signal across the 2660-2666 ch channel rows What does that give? 1.26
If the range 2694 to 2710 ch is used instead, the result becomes 1.26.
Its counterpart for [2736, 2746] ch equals 0.95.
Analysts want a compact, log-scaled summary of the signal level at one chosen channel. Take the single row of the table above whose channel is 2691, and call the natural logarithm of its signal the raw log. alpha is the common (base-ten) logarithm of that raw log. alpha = 0.402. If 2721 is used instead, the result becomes 0.437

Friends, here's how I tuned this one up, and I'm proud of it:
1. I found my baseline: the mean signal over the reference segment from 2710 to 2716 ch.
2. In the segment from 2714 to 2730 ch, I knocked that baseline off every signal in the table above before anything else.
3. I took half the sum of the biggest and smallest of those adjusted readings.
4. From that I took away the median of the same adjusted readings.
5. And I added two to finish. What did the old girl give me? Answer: 1.4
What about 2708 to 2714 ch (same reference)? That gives 1.6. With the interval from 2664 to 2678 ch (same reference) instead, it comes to 1.8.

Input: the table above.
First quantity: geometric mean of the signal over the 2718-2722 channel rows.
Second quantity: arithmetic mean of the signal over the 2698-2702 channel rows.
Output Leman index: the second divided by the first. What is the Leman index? 0.81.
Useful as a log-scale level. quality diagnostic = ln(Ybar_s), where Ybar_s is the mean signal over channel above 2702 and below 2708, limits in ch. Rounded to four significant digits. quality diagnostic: 2.607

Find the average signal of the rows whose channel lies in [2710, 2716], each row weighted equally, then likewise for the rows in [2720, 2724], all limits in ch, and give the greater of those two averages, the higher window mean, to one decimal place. 15.4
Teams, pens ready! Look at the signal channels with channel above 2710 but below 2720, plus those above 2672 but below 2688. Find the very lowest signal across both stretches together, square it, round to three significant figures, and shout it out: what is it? 158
